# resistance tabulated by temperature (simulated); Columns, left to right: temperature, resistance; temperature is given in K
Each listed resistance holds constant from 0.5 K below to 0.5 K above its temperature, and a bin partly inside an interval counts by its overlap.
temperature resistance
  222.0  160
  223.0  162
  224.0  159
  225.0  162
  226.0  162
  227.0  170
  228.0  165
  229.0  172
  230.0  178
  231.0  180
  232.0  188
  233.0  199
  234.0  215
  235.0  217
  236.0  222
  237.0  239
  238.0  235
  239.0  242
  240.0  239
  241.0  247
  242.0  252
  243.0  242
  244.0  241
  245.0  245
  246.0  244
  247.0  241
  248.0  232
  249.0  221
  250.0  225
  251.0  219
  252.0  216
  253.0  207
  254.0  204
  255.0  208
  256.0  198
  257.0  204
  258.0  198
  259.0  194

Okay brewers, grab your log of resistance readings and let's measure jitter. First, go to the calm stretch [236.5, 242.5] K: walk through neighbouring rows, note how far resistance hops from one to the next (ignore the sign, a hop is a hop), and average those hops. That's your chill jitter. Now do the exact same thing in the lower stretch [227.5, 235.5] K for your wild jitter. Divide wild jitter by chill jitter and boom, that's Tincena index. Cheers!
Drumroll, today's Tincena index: 1.4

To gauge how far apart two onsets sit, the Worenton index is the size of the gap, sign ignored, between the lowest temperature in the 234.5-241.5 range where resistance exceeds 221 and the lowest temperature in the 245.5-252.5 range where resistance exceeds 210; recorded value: 10 K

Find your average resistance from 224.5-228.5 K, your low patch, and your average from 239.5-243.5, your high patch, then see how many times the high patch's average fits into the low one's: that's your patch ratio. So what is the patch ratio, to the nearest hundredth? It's 0.67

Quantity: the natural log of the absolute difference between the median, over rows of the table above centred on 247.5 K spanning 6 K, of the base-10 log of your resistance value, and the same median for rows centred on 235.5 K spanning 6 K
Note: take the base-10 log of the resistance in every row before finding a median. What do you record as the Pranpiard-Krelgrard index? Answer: -3.4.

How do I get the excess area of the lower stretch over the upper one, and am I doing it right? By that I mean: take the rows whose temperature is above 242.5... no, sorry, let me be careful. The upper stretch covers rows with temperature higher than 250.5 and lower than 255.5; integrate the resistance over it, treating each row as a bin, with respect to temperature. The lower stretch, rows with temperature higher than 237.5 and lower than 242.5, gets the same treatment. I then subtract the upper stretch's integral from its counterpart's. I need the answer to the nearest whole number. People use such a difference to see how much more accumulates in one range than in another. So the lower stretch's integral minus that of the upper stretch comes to 161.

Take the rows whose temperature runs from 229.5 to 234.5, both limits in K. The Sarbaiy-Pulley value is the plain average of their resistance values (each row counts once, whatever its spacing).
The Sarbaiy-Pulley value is 192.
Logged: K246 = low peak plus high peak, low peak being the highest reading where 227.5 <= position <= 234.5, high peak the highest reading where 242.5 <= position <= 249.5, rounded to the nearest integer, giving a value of 460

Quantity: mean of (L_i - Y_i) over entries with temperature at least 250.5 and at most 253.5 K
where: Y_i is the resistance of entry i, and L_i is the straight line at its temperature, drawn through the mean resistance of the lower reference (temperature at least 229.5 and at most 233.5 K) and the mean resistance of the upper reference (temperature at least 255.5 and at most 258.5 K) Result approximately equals -17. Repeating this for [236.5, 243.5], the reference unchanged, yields -51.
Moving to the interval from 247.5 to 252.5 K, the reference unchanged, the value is -26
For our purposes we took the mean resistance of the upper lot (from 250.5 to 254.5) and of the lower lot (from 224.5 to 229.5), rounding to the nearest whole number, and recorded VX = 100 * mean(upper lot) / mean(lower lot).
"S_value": 127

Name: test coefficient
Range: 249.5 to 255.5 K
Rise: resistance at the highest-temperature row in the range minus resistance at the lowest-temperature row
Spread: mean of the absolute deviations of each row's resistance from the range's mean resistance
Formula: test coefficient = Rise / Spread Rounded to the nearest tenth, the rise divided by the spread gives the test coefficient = -2.5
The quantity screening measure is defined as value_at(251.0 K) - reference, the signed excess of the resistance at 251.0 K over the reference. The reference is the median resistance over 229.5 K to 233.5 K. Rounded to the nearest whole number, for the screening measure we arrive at 35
